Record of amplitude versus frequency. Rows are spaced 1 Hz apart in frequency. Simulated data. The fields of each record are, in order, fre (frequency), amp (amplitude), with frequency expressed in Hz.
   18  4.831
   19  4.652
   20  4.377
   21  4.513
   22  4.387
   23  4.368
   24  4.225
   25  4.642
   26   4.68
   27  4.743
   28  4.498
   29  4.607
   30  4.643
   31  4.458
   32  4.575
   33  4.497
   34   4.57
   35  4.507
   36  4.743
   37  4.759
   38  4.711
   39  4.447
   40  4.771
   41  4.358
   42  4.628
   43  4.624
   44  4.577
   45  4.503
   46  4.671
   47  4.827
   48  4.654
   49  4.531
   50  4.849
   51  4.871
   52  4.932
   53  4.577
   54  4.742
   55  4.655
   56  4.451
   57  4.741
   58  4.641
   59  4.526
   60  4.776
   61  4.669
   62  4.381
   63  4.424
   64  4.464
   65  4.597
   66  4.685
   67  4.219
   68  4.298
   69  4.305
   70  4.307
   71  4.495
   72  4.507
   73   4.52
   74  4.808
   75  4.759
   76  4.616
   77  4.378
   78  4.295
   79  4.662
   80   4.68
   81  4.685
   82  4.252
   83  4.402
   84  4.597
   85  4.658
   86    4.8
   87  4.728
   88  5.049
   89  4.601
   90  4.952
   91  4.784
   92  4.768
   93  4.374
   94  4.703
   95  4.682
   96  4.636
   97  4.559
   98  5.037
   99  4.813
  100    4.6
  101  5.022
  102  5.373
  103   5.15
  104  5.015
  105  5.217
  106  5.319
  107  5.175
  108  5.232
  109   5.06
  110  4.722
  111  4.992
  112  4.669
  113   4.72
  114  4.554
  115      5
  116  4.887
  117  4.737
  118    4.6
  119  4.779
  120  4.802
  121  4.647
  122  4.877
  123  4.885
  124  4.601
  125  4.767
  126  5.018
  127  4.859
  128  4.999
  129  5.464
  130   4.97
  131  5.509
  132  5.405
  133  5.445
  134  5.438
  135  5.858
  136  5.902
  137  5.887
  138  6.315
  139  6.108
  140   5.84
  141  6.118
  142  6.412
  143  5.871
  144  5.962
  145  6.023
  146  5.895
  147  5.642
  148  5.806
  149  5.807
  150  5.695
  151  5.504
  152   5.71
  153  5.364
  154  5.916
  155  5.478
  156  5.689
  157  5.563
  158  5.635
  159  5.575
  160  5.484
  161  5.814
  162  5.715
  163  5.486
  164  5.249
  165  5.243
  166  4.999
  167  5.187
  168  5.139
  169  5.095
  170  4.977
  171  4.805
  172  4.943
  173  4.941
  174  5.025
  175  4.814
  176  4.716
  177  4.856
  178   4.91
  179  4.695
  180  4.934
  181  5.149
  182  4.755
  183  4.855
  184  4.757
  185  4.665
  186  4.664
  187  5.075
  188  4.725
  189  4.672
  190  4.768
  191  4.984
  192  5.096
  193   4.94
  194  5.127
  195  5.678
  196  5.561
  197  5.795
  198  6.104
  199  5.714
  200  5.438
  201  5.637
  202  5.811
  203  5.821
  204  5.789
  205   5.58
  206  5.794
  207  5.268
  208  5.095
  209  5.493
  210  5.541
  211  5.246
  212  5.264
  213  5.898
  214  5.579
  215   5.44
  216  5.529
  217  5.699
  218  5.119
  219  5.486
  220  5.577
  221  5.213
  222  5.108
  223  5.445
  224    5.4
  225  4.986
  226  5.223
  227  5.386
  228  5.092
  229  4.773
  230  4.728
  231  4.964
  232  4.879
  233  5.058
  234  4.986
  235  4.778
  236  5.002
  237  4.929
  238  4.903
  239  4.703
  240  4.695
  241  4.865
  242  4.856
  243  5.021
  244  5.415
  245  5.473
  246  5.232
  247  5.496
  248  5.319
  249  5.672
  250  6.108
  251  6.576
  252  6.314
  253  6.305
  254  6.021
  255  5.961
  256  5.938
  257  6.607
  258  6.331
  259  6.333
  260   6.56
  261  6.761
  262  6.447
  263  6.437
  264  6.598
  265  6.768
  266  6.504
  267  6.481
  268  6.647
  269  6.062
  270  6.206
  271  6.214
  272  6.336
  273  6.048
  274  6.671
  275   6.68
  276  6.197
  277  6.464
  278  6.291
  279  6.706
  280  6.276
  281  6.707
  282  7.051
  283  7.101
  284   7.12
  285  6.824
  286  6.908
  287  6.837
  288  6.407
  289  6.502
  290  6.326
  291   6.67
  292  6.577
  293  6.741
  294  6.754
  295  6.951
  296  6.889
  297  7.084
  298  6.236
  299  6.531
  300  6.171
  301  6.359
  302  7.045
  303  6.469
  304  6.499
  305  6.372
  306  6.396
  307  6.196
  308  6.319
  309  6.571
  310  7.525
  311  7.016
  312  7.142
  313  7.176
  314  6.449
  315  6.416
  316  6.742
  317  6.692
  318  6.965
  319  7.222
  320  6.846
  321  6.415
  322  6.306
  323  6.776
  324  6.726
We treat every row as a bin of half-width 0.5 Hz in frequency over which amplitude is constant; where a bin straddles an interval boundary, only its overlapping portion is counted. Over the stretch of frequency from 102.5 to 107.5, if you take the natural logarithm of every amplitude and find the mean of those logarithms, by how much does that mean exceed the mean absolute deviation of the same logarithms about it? 1.63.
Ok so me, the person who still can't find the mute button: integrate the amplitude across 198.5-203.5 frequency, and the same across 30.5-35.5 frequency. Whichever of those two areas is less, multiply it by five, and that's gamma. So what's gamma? 113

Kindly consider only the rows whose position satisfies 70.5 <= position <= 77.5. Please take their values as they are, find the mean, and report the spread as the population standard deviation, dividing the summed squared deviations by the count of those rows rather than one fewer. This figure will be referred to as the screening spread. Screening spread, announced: 0.143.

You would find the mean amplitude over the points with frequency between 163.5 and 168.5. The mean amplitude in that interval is 5.2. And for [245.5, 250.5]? 5.6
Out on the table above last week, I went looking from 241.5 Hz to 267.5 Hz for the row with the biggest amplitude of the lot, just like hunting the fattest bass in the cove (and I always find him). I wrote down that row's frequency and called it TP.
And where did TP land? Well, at 265 Hz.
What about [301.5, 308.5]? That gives 302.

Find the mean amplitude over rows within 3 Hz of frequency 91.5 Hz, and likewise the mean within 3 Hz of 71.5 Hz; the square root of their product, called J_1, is 4.59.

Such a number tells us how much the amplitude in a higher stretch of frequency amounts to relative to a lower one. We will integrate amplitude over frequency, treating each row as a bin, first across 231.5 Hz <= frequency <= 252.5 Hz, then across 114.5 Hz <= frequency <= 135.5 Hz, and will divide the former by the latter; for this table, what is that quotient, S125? 1.04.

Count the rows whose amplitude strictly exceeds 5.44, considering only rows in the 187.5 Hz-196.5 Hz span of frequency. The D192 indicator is 2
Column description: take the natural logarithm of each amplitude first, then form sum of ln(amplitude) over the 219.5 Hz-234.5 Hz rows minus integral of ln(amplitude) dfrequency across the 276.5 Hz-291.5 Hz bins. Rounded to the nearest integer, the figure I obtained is -4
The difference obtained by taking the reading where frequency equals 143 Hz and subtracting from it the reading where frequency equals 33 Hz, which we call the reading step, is 1.4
